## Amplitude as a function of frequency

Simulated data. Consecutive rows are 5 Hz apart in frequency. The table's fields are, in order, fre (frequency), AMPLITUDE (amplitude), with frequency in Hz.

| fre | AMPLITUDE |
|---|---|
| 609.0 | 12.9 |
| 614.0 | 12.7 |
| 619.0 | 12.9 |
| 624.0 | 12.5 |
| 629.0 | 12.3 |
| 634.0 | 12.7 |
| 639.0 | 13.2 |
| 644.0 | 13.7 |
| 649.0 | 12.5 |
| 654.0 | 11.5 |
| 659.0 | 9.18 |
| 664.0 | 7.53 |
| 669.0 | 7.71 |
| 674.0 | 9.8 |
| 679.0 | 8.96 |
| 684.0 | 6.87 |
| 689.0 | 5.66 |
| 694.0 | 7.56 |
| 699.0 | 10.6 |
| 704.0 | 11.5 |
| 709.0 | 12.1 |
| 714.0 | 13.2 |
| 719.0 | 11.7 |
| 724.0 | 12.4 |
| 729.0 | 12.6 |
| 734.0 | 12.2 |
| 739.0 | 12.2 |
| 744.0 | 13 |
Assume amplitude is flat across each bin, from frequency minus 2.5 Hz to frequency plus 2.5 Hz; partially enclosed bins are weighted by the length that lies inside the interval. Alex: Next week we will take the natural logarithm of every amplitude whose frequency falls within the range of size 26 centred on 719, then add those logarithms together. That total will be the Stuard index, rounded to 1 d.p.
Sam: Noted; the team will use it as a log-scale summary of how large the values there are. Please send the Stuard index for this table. 12.6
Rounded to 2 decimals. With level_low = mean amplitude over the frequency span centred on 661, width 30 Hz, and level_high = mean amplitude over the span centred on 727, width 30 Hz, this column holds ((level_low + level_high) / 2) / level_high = 0.89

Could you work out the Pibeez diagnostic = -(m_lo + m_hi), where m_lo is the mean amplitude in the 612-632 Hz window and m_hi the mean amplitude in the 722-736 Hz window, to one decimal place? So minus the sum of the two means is -25.0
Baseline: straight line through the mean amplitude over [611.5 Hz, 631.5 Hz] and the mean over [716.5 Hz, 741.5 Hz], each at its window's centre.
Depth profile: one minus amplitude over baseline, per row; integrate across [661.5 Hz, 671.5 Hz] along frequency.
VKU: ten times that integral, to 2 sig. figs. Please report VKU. 39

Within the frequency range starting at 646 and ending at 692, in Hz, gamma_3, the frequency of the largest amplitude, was 649.0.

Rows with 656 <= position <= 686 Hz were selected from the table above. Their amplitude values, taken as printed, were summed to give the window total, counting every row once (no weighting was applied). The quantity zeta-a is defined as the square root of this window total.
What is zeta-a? 7.1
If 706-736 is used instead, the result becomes 8.6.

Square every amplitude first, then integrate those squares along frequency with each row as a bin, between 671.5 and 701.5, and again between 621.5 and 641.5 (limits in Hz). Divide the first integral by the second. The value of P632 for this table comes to 0.66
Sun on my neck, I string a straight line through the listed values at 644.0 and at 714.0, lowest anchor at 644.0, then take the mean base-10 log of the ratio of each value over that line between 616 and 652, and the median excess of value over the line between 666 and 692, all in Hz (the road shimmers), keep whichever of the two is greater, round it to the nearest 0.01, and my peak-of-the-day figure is -0.03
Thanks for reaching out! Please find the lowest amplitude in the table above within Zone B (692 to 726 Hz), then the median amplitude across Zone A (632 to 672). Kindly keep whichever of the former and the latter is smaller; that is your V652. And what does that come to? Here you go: 8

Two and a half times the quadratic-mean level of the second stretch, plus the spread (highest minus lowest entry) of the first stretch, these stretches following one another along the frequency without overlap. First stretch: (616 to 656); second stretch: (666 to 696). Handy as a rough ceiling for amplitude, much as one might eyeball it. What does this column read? 22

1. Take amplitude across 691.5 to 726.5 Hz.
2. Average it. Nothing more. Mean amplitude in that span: 11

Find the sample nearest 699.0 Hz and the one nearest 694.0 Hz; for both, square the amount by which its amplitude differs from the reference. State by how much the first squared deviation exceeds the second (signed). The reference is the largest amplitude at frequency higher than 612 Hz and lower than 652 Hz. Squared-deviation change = -28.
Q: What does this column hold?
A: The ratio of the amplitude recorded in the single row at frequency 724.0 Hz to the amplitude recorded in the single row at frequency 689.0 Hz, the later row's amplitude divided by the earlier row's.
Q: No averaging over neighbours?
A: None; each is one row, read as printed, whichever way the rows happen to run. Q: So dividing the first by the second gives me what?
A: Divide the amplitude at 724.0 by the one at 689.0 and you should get 2.19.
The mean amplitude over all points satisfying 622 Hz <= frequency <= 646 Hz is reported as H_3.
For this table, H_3 12.9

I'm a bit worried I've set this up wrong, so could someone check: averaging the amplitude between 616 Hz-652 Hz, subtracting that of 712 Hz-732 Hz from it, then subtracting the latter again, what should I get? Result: -12.1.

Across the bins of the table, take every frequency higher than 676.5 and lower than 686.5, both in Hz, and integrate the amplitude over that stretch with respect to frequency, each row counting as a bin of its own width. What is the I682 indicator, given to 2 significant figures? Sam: 79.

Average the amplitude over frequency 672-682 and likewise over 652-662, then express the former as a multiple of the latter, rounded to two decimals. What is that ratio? 0.91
